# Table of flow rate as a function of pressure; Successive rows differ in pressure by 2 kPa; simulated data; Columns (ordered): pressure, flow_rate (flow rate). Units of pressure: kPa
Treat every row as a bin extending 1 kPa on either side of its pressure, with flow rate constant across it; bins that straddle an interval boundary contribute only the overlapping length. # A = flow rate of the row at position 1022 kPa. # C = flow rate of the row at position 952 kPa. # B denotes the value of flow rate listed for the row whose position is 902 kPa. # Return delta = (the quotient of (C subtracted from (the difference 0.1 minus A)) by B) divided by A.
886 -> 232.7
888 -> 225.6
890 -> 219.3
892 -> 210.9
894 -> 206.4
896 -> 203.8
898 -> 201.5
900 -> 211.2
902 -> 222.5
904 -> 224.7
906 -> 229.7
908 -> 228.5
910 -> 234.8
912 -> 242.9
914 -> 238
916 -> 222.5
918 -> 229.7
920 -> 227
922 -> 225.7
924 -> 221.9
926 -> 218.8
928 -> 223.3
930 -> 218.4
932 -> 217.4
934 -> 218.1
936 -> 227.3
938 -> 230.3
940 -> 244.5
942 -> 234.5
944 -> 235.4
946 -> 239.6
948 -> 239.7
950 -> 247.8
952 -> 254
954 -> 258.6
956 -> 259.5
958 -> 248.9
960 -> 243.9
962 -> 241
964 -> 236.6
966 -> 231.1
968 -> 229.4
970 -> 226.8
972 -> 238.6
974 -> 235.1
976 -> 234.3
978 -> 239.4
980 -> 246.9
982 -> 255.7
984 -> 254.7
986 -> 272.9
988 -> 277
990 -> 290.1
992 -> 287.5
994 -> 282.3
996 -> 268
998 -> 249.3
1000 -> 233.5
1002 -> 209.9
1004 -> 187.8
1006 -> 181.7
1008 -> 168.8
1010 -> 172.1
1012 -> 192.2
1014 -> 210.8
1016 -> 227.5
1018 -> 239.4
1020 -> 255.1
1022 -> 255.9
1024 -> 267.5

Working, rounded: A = 255.9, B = 222.5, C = 254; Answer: -0.0090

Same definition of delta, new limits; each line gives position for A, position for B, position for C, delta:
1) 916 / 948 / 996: -0.0092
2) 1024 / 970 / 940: -0.0084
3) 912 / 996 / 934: -0.0071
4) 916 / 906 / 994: -0.0099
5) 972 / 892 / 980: -0.0096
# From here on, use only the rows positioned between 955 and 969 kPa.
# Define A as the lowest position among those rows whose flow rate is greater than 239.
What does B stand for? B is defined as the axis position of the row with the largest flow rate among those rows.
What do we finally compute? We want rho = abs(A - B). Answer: 0 kPa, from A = 956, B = 956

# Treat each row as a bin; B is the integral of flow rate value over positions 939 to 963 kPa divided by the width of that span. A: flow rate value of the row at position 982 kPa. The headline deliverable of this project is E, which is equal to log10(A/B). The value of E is 0.02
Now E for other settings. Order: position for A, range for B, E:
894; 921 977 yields -0.06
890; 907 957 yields -0.03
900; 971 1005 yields -0.07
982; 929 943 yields 0.05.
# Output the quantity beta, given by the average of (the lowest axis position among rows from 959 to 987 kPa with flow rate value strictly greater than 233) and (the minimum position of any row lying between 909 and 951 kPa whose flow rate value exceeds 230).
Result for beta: 935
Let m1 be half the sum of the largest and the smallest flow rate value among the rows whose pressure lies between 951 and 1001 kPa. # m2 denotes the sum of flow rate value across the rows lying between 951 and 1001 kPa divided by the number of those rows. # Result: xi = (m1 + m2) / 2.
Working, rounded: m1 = 258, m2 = 252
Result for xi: 255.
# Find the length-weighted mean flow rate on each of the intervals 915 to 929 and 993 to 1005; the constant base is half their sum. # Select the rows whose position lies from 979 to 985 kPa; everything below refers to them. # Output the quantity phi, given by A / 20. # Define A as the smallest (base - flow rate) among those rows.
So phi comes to -1.2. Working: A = -24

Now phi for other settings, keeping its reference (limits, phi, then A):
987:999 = -2.9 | -59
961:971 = -0.5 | -10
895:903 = 0.4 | 9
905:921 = -0.6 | -12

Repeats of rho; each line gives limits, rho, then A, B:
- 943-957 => 10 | 946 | 956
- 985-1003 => 4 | 986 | 990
